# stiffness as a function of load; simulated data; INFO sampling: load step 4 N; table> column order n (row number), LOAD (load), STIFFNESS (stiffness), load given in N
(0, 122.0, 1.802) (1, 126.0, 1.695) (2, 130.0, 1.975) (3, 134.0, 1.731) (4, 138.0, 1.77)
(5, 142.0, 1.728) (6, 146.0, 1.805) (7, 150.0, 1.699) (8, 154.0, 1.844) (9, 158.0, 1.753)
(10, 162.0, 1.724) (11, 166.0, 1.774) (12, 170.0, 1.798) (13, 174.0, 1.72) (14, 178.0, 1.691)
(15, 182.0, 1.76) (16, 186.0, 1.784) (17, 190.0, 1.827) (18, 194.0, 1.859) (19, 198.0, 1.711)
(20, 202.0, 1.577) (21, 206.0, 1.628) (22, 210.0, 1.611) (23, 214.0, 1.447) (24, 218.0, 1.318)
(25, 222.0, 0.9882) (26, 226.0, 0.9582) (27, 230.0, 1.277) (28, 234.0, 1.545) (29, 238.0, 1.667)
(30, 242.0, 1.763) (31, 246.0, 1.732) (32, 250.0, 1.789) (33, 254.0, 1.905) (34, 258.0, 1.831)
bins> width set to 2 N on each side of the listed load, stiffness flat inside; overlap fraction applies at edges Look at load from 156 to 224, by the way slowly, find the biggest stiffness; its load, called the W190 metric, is 194.0 N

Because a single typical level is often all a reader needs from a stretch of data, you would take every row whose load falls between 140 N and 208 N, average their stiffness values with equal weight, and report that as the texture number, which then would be 1.75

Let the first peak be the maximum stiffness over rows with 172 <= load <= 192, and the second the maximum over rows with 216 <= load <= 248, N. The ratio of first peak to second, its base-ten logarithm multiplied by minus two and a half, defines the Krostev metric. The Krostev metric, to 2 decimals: -0.04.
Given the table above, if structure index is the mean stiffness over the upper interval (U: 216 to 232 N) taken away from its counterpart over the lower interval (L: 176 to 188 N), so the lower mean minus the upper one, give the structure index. 0.6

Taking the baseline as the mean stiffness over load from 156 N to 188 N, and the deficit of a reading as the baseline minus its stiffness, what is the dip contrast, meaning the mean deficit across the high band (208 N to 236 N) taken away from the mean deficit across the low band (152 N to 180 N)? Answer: -0.45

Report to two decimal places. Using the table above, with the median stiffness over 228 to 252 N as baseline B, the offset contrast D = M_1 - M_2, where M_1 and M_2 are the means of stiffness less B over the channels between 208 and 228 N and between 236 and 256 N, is -0.51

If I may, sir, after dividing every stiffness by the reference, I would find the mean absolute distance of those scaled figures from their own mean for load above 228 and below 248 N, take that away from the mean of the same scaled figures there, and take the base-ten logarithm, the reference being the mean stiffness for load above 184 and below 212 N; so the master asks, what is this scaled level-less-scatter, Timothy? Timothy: -0.073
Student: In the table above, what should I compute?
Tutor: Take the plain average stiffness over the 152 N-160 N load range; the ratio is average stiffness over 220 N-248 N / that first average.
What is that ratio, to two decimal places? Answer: 0.79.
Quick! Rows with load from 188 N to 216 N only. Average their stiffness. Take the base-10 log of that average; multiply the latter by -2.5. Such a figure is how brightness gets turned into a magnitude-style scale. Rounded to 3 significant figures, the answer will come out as -0.554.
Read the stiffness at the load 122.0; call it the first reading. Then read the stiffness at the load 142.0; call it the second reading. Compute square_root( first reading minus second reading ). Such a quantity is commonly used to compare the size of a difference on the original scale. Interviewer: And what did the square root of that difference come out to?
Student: 0.272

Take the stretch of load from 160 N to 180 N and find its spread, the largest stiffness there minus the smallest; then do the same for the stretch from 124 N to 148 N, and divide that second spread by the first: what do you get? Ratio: 2.6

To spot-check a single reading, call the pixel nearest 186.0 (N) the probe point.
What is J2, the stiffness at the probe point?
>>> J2 1.784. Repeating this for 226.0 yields 0.9582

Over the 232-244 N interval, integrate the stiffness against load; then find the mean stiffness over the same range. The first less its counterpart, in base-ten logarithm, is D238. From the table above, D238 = 1.26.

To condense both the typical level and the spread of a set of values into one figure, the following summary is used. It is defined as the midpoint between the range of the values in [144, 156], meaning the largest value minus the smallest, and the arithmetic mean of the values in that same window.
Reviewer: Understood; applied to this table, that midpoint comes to 0.964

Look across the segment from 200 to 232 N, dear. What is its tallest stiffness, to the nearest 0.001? 1.628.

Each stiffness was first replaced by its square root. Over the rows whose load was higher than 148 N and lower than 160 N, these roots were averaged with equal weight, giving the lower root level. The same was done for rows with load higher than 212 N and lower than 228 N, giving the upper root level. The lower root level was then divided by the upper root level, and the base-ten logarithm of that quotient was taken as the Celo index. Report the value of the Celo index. 0.090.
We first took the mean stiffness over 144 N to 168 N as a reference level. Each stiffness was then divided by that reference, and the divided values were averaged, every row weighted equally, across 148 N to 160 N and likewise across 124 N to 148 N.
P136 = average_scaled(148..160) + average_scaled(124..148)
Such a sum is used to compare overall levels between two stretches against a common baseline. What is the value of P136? 2.01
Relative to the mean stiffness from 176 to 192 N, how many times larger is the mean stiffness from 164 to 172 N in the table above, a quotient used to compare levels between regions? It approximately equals 1.01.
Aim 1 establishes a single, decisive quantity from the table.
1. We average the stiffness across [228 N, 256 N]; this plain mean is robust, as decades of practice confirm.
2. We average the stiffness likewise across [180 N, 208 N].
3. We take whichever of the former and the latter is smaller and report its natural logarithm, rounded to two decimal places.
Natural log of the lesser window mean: 0.51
